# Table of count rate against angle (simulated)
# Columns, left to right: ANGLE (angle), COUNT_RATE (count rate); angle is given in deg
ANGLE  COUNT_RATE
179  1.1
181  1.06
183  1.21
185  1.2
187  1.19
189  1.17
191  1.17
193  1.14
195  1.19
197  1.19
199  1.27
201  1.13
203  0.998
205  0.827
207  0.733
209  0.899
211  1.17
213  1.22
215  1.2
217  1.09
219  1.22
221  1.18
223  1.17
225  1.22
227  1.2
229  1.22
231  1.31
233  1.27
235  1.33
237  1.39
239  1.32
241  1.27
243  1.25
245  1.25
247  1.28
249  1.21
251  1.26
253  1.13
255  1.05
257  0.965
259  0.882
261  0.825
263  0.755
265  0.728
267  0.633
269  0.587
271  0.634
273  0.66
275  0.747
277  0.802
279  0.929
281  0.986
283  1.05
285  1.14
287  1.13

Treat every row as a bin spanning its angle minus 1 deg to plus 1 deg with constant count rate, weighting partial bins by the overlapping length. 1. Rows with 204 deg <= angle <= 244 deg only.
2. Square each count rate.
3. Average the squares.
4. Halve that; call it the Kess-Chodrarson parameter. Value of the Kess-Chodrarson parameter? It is 0.703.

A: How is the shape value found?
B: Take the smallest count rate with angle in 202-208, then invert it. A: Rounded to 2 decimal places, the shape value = 1.36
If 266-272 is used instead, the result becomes 1.70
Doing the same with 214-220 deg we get 0.92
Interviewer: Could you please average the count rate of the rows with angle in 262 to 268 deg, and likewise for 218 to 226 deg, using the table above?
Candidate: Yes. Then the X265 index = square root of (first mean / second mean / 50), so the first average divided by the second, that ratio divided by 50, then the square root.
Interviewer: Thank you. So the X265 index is 0.109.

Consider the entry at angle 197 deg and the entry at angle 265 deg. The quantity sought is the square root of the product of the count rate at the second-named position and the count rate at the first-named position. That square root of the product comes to 0.93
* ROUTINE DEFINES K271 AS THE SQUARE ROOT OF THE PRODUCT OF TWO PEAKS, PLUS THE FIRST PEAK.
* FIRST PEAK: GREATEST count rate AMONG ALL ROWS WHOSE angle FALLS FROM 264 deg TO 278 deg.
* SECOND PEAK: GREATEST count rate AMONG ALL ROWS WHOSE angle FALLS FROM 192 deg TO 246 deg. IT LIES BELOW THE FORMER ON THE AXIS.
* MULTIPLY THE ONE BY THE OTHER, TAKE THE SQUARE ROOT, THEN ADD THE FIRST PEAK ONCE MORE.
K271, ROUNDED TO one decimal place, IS 1.9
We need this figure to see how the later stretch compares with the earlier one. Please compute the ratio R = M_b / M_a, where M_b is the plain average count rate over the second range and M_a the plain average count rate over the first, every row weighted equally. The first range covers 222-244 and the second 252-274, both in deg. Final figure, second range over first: 0.63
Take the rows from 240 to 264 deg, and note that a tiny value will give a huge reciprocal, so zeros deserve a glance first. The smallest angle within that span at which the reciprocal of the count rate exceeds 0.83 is 253 deg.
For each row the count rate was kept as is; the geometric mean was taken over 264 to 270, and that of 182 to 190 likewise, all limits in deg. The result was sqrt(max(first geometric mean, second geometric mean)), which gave 1.09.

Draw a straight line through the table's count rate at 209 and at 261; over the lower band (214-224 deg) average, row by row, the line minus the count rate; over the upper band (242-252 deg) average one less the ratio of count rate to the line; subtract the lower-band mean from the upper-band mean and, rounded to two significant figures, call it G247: -0.19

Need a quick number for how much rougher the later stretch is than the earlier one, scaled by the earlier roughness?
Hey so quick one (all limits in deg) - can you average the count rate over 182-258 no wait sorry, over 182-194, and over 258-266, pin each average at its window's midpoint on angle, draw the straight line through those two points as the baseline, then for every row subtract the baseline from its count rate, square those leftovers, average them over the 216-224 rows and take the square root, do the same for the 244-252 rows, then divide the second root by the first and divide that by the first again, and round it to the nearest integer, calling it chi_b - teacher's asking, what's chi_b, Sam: 15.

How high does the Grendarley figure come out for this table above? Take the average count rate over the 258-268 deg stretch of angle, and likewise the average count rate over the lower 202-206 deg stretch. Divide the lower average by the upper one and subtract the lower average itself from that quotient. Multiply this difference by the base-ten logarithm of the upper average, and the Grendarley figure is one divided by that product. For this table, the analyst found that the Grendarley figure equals -31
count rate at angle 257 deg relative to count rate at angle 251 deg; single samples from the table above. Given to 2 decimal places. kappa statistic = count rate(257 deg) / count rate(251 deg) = 0.77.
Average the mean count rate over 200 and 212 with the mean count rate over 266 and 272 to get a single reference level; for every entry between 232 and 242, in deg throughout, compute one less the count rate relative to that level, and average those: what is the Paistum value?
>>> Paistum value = -0.67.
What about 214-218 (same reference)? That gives -0.45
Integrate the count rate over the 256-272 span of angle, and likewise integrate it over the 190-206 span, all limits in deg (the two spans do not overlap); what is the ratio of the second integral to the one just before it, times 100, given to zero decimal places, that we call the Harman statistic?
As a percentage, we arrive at 148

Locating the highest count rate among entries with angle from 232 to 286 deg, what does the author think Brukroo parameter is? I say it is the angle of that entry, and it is 237 deg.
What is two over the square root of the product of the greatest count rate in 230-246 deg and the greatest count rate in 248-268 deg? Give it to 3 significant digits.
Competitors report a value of 1.51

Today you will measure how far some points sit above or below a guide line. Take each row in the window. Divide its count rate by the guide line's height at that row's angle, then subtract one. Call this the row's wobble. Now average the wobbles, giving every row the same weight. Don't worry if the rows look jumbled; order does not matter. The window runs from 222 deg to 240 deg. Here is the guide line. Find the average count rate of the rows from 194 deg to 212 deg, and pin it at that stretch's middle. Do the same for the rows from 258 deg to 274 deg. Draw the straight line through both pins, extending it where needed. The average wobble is 0.4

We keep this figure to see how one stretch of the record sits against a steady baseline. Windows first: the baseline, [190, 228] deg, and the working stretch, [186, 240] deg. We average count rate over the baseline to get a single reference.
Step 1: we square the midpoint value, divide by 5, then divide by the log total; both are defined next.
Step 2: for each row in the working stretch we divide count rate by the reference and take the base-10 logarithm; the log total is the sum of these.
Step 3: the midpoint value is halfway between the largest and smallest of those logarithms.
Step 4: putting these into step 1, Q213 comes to 0.0010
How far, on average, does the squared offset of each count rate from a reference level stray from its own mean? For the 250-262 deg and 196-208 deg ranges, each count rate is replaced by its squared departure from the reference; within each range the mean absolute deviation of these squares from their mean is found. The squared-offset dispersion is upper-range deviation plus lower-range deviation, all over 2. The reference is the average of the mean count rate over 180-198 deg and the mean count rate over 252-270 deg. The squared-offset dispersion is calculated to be 0.020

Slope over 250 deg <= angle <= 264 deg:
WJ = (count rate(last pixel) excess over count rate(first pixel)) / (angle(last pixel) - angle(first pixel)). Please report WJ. -0.042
